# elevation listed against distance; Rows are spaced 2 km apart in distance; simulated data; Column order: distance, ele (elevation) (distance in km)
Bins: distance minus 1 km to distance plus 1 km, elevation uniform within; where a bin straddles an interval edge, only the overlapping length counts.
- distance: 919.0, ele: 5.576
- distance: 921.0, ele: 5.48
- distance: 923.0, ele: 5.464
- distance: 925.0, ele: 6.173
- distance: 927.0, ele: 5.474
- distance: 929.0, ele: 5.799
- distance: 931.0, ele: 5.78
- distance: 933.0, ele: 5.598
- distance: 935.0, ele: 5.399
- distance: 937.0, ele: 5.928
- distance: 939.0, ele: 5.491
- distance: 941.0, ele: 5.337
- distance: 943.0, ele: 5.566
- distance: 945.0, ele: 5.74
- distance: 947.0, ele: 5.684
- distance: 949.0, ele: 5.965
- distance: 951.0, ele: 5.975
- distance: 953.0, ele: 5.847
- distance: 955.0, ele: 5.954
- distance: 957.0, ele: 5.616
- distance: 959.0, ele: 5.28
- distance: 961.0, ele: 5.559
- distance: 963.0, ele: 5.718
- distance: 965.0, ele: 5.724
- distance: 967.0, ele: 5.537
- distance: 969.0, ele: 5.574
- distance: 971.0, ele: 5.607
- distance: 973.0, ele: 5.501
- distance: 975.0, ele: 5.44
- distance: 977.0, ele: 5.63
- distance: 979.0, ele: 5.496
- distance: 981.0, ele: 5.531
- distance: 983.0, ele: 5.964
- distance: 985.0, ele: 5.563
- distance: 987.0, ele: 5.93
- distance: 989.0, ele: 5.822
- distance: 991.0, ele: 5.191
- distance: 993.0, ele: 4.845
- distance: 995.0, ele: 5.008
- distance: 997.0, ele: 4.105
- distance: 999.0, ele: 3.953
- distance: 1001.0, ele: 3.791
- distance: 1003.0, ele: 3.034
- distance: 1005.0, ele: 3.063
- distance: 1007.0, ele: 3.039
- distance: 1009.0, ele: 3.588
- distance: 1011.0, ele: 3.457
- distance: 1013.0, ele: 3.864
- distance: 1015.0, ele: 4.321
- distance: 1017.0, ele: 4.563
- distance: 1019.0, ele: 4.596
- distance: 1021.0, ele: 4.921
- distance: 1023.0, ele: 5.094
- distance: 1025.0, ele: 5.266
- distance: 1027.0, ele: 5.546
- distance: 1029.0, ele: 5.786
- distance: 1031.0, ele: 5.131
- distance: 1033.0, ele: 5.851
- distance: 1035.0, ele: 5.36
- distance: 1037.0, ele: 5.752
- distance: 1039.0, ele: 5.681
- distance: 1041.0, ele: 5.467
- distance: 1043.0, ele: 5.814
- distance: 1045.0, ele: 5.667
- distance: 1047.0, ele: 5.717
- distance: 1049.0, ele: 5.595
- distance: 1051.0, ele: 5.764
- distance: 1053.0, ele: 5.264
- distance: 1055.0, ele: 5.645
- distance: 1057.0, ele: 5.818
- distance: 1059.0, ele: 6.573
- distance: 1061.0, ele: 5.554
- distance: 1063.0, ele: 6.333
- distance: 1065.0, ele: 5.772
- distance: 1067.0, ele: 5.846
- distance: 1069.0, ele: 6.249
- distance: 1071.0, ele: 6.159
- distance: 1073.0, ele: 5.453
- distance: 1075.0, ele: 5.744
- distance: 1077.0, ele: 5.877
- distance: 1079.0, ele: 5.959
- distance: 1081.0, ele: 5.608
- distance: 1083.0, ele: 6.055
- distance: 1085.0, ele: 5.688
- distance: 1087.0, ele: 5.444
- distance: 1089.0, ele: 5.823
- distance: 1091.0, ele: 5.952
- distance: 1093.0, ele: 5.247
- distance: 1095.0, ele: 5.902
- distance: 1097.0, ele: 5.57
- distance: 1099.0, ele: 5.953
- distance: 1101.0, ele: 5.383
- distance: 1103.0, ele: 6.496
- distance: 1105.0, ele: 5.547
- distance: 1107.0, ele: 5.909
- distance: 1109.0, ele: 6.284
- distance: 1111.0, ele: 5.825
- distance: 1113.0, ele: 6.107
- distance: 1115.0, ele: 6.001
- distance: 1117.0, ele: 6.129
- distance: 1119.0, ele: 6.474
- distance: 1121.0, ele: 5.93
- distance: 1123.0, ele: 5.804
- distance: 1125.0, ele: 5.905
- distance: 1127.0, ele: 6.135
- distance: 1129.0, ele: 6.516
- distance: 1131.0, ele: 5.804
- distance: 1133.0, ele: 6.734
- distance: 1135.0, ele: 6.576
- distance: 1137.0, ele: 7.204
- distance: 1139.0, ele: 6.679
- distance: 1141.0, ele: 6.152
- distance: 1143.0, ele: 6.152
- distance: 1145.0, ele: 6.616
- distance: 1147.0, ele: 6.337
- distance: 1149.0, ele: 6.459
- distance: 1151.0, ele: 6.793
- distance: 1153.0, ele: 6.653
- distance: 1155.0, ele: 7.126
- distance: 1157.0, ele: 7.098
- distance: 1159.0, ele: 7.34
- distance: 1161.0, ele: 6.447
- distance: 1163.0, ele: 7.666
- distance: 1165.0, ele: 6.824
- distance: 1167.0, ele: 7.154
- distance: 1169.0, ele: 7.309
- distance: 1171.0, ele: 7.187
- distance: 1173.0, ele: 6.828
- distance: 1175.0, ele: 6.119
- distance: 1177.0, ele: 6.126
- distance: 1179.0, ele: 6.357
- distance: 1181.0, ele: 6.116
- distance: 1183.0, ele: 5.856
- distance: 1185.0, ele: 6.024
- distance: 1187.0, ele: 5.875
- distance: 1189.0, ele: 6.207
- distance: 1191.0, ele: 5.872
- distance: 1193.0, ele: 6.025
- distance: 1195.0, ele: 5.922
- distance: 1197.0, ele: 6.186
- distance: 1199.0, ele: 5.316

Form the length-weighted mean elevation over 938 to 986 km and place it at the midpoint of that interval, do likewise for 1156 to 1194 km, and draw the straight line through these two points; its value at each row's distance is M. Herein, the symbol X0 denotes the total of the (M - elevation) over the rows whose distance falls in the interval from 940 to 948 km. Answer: -0.1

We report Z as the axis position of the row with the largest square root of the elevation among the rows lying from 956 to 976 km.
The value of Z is 965.0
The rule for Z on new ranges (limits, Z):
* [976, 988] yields 983.0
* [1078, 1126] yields 1103.0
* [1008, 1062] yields 1059.0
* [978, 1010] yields 983.0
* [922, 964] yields 925.0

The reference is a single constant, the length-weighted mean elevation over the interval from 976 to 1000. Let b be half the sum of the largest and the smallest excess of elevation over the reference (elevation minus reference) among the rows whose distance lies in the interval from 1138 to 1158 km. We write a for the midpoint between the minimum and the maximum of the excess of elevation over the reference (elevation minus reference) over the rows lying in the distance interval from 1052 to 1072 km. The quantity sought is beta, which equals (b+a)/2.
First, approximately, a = 0.7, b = 1.4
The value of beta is 1.03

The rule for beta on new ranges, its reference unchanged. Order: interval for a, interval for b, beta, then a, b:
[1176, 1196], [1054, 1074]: 0.81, 0.9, 0.8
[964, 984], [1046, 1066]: 0.56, 0.4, 0.7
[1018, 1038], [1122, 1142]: 0.61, 0.0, 1.3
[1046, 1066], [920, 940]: 0.60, 0.7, 0.5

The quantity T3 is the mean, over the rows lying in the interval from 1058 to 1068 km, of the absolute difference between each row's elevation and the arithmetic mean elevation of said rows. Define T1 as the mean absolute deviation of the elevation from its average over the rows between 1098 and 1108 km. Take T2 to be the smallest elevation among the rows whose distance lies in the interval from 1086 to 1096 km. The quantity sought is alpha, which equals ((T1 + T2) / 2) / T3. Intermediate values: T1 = 0.31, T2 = 5.247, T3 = 0.35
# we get 8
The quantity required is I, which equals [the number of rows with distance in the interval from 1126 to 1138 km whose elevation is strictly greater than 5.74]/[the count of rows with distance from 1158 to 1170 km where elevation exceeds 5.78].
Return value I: 1.0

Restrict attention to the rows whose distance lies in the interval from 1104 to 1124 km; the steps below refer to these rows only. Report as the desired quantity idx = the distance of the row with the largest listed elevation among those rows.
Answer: 1119.0 km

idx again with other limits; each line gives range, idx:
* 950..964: 951.0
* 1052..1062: 1059.0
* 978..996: 983.0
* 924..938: 925.0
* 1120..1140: 1137.0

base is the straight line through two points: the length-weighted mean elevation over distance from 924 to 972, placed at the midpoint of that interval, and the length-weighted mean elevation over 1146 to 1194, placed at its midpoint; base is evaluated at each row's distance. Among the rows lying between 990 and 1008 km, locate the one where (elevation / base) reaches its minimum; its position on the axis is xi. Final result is 1007.0 km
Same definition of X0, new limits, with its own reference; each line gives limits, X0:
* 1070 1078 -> 1.2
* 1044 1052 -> 1.3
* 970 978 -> 0.6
